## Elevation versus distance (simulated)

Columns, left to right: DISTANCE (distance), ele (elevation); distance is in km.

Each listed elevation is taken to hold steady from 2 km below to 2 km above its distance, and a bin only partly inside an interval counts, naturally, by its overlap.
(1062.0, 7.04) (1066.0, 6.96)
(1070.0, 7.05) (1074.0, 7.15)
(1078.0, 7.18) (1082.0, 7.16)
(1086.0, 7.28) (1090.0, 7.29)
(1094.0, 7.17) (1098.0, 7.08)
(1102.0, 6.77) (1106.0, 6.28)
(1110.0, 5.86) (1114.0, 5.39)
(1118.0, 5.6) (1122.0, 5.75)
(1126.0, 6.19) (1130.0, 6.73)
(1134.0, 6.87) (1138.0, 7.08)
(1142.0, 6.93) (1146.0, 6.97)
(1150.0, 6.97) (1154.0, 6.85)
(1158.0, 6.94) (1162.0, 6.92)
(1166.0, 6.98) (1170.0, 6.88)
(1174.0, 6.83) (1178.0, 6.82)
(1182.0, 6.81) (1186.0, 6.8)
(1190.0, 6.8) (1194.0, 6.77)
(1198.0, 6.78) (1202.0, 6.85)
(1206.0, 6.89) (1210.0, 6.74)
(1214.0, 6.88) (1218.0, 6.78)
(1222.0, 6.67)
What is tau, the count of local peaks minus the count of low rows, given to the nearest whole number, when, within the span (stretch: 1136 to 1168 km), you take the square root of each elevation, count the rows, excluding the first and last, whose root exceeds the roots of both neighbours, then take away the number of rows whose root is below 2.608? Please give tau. 1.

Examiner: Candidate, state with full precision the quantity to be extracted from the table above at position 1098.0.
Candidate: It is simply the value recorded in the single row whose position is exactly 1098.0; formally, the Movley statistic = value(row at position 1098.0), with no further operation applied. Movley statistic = 7.08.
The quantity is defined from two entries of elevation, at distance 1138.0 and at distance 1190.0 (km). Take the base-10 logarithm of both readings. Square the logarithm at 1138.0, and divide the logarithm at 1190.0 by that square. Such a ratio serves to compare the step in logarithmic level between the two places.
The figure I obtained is 1.15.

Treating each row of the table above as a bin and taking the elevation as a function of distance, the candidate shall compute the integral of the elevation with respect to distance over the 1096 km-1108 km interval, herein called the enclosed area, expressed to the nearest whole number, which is 81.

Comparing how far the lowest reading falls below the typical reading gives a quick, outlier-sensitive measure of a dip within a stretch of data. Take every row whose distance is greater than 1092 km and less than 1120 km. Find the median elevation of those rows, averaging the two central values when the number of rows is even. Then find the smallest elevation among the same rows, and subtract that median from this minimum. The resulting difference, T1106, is -0.89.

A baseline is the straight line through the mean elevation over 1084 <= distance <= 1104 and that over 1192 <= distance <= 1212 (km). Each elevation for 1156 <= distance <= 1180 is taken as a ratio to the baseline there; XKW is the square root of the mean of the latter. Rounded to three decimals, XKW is 0.999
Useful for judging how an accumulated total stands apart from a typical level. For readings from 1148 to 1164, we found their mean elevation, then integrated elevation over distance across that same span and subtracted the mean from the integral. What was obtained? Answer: 104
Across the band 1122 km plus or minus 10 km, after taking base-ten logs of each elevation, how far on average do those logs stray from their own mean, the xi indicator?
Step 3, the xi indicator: 0.030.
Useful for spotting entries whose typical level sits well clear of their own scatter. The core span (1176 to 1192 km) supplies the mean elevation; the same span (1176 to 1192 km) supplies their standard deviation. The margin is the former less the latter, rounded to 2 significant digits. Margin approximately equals 6.8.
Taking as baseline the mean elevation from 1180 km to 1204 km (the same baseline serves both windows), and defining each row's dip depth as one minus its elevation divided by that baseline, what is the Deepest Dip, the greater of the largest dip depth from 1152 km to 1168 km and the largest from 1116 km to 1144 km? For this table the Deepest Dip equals 0.177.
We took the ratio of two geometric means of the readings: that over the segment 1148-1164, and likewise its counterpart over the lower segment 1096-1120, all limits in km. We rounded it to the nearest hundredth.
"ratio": 1.13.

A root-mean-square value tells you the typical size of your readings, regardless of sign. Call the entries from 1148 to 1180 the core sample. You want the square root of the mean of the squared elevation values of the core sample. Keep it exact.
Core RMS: 6.9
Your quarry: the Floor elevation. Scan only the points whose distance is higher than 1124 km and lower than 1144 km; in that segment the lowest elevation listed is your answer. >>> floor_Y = 6.19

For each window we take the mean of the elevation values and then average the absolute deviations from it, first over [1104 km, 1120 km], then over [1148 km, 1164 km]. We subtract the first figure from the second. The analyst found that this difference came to -0.25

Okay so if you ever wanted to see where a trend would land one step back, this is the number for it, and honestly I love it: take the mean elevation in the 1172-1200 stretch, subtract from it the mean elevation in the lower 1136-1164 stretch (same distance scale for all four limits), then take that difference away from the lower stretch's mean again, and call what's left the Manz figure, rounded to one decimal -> 7.1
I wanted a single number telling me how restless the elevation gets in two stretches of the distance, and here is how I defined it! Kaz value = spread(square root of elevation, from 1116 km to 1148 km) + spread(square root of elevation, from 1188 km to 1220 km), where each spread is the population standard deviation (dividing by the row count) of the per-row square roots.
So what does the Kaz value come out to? 0.119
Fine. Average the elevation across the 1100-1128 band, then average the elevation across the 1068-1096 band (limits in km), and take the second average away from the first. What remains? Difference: -1.2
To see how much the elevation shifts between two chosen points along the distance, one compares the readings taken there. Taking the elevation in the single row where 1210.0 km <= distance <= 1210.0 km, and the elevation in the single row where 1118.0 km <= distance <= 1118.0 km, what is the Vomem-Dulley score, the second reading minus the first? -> -1.14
